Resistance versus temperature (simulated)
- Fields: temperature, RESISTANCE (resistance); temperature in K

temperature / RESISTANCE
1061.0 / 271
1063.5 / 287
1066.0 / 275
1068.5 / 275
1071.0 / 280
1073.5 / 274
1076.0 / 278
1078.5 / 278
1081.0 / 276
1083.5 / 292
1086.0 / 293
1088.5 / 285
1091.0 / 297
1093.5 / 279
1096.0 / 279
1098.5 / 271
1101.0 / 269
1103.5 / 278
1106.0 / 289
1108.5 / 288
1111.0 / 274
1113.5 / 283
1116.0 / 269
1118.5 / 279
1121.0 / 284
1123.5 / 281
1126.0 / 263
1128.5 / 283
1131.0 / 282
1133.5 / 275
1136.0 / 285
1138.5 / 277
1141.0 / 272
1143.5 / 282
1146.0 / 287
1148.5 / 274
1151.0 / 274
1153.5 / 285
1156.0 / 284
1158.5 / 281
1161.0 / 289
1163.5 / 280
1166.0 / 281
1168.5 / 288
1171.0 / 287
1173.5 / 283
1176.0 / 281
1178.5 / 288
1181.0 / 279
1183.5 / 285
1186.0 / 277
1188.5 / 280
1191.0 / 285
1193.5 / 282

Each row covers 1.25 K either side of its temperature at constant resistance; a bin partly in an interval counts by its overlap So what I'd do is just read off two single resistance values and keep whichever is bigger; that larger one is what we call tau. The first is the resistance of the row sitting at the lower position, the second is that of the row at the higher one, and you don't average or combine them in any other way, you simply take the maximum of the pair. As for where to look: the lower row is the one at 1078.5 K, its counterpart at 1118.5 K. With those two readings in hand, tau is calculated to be 279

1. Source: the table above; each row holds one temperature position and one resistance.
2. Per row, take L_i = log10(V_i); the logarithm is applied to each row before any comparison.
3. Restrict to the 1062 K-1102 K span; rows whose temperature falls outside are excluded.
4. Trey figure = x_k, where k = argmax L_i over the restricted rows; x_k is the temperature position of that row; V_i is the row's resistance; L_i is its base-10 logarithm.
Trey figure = 1091.0 K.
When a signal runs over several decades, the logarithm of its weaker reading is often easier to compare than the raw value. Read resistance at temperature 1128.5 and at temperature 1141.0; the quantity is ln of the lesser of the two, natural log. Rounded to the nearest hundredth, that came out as 5.61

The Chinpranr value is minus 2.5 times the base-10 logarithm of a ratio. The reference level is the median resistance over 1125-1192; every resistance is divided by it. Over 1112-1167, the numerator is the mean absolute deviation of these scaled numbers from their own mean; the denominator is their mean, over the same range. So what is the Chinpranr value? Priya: 4.40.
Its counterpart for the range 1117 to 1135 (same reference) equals 4.32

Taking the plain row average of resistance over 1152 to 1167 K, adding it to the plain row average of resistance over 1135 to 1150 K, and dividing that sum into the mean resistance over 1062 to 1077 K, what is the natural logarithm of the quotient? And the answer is -0.705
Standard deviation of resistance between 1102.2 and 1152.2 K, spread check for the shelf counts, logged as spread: 7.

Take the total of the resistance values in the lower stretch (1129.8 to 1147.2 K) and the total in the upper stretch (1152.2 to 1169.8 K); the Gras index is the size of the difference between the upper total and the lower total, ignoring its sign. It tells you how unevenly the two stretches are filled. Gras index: 28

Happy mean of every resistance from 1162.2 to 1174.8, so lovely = 284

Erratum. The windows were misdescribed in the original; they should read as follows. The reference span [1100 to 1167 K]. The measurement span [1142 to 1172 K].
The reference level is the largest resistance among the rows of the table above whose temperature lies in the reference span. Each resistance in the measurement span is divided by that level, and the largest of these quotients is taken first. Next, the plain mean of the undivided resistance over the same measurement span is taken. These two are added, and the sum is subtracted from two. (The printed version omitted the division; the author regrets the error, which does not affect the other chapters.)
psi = -282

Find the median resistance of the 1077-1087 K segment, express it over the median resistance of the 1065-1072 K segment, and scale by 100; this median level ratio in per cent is 103.6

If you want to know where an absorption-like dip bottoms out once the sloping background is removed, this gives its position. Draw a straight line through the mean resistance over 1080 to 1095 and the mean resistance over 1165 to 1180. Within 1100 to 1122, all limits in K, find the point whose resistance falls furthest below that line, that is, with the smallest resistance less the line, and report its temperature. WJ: 1101.0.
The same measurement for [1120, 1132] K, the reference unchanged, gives 1126.0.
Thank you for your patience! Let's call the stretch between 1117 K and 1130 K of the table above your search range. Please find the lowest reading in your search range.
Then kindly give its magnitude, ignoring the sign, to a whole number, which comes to 263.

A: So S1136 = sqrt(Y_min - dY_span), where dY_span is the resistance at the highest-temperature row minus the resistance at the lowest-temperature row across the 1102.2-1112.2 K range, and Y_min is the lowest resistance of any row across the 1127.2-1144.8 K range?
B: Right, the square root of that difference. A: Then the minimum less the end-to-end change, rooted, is 16.6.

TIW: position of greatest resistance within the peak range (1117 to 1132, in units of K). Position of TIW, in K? 1121.0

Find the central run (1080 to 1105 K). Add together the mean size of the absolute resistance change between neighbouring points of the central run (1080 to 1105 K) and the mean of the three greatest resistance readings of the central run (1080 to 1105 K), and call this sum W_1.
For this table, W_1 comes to 302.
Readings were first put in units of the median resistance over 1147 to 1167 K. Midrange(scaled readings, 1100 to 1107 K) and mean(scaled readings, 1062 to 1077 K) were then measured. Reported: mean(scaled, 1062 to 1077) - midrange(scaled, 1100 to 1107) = -0.003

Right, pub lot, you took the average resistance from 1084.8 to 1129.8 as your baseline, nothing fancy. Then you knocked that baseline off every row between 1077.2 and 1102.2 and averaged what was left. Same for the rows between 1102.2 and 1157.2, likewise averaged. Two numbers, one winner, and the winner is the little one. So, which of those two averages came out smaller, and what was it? -0.77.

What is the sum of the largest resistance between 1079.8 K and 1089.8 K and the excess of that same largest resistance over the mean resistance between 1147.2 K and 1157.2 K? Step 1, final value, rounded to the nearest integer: 307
